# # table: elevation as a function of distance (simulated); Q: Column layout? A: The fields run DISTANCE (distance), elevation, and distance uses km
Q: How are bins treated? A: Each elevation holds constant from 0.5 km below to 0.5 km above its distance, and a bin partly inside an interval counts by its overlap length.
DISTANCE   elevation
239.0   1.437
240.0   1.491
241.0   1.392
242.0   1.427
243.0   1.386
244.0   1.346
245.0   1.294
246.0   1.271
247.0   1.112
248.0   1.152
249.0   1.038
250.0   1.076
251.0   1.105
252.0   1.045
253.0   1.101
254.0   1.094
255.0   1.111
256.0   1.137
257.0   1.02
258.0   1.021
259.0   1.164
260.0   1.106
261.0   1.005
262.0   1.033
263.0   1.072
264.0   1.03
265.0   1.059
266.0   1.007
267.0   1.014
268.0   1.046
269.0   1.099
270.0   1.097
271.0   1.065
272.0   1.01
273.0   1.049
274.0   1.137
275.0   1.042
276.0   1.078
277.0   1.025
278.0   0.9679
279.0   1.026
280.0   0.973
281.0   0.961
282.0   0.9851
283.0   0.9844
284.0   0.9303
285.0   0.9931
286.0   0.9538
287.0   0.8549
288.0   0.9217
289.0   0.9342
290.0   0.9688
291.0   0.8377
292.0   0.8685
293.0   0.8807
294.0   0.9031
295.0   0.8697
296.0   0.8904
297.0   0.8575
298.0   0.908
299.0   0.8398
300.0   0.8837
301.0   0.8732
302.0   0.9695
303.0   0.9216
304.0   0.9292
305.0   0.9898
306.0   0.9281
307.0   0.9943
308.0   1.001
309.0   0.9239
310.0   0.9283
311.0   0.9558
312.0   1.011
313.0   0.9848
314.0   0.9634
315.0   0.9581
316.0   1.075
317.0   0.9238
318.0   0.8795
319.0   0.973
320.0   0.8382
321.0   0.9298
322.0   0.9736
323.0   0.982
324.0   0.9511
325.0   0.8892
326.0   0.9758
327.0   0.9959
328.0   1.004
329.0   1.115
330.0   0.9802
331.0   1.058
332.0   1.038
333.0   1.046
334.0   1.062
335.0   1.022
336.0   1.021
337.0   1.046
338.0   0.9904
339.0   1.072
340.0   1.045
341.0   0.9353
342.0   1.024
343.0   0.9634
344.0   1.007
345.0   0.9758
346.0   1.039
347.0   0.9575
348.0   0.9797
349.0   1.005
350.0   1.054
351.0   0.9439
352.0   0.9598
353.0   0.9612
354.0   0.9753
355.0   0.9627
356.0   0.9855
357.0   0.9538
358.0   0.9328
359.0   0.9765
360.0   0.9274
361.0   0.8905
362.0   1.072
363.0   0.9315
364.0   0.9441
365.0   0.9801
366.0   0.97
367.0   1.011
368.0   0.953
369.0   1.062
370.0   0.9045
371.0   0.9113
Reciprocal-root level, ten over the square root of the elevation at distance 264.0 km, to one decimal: 9.9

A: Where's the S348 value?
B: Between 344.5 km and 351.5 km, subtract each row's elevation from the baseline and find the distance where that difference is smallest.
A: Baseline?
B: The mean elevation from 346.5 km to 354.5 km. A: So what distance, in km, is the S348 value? 350.0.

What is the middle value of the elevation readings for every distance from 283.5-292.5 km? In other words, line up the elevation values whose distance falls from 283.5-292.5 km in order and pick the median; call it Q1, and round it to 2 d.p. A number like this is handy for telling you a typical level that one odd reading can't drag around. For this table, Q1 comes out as 0.93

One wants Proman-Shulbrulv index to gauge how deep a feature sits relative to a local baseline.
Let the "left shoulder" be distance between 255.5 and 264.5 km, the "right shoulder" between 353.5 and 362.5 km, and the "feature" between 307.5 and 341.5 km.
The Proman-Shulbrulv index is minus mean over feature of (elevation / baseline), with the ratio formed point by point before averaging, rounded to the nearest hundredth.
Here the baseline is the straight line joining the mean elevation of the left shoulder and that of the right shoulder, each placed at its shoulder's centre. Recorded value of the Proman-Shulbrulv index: -0.99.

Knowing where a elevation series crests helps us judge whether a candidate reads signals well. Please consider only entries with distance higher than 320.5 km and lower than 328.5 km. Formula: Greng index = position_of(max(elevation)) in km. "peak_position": 328.0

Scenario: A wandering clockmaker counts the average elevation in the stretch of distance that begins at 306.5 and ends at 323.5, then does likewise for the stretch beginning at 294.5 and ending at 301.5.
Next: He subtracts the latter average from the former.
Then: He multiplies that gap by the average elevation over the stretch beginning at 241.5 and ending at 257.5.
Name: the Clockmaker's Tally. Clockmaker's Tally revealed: 0.10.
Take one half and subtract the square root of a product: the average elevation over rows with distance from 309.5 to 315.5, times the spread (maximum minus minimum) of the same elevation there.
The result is 0.22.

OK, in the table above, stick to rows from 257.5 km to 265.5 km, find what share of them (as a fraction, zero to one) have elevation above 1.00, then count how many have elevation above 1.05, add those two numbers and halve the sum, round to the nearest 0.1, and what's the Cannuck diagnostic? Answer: 2.5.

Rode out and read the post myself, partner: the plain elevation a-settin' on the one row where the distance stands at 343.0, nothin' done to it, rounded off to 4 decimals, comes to 0.9634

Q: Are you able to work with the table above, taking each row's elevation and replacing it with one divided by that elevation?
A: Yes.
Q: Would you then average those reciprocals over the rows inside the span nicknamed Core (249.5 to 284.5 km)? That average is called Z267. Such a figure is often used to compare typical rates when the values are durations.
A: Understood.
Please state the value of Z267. 0.96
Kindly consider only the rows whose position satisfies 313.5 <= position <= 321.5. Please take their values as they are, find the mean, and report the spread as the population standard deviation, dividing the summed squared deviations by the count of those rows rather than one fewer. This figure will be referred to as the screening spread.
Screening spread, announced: 0.066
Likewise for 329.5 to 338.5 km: 0.027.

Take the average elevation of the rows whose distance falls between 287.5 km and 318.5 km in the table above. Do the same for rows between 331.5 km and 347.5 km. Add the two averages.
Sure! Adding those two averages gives 1.94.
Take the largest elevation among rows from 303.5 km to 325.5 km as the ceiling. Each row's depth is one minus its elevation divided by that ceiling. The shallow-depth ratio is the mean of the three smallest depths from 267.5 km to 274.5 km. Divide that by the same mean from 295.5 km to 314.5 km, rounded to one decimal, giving -0.5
